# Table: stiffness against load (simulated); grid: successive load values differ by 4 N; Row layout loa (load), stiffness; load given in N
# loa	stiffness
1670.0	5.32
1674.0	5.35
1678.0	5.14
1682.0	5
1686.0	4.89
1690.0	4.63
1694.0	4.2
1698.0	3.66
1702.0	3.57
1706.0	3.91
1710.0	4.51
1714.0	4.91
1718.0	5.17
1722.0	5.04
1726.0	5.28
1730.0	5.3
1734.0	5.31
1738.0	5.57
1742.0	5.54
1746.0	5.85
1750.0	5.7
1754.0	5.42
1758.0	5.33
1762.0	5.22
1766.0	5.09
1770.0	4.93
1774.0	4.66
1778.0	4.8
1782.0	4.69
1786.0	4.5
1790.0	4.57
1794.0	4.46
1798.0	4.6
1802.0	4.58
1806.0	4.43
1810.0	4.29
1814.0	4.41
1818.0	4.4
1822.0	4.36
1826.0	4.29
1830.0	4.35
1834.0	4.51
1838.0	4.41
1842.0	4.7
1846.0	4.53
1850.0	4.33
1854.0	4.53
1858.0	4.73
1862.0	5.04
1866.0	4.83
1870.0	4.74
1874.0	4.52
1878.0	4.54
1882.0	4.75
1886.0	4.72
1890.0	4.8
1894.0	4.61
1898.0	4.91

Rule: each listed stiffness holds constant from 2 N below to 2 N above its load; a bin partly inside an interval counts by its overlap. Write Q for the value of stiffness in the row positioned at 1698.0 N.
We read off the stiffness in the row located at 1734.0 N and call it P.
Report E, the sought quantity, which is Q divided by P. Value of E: 0.69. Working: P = 5.31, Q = 3.66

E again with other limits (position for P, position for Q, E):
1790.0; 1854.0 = 0.99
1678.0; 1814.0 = 0.86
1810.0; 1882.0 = 1.11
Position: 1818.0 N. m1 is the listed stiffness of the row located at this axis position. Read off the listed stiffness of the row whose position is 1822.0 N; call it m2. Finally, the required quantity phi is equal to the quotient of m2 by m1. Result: 0.99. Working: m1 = 4.4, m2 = 4.36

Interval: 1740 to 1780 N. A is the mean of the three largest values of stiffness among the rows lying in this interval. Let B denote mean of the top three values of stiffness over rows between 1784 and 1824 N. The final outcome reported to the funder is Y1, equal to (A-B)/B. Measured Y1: 0.24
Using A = 5.7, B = 4.58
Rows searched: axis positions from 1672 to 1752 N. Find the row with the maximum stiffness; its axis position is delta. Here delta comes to 1746.0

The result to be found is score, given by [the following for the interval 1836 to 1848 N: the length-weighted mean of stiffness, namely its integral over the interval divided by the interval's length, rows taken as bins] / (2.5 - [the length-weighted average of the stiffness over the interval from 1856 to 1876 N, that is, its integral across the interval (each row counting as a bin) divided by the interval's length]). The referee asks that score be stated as -2.00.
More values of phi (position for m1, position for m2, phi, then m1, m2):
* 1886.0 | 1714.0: 1.04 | 4.72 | 4.91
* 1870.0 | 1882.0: 1.00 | 4.74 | 4.75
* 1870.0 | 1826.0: 0.91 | 4.74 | 4.29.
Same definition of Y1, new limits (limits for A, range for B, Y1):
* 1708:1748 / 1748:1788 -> 0.03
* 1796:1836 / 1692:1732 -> -0.13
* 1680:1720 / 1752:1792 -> -0.06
